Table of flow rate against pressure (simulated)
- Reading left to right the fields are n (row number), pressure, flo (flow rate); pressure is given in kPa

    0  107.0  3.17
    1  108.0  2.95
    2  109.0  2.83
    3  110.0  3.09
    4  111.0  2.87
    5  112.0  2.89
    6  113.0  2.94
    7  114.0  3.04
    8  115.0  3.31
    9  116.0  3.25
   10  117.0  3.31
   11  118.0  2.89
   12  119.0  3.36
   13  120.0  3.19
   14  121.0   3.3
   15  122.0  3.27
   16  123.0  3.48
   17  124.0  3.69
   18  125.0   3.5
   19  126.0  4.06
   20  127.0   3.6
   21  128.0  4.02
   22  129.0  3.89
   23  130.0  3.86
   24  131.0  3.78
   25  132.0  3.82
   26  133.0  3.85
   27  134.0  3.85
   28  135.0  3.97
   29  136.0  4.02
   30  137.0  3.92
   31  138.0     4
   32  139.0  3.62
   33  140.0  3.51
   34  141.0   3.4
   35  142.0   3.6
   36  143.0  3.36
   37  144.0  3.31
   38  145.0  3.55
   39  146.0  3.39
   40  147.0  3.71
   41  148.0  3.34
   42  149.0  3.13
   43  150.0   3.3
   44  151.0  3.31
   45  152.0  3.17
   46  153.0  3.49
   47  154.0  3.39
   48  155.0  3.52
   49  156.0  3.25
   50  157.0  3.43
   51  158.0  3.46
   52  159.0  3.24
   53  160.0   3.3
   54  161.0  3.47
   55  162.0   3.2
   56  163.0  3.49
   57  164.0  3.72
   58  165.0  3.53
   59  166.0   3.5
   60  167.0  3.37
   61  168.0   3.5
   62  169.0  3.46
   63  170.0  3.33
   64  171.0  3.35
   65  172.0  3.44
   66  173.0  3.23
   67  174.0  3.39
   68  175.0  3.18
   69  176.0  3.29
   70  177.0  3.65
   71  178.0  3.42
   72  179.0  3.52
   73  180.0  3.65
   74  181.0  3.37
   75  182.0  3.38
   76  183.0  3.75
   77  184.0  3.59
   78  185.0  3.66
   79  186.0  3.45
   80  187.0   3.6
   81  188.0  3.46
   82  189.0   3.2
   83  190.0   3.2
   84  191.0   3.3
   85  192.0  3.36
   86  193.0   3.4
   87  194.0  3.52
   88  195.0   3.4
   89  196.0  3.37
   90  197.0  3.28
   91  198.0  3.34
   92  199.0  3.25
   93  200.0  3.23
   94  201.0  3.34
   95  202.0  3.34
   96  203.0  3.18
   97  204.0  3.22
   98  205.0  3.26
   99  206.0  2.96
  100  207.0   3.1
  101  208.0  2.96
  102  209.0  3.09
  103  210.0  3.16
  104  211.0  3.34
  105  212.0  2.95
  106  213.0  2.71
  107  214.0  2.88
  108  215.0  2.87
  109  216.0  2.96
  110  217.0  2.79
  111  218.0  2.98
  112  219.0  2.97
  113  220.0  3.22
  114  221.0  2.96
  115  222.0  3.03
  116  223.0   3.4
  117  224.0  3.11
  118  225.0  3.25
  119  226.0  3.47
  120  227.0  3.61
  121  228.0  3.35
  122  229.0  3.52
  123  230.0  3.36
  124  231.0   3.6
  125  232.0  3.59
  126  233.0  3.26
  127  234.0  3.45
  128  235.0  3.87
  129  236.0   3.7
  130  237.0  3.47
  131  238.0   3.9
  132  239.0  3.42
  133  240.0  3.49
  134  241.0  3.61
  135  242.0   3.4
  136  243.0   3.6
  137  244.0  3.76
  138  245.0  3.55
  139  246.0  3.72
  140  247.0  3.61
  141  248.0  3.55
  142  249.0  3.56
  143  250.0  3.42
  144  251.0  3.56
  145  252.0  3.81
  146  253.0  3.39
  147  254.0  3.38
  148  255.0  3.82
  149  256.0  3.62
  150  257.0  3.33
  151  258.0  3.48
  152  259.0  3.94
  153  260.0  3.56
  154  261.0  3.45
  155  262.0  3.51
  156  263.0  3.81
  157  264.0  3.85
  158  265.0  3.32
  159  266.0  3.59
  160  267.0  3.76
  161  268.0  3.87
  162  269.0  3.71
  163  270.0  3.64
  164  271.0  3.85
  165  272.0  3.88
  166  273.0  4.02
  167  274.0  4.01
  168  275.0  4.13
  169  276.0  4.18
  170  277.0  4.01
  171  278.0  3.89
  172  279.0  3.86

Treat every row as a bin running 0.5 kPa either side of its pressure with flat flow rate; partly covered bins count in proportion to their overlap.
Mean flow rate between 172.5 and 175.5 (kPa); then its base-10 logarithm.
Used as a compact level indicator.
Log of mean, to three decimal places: 0.514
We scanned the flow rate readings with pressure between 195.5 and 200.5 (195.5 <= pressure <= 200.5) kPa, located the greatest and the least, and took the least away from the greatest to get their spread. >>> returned 0.14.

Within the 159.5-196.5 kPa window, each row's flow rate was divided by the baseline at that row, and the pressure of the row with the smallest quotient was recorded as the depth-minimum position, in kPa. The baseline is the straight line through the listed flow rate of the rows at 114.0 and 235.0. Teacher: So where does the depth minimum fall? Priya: 190.0 kPa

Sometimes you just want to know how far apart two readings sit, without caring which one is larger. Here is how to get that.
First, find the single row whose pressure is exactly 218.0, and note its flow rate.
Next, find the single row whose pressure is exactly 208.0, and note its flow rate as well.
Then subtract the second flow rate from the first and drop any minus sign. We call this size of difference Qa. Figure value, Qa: 0.020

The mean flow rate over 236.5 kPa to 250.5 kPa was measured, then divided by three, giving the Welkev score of 1.19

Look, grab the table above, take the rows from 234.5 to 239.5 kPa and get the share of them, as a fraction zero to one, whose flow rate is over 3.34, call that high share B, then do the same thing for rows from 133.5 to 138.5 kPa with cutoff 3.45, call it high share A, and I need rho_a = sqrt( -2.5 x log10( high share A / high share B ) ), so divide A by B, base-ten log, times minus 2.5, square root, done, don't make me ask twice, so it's 0.00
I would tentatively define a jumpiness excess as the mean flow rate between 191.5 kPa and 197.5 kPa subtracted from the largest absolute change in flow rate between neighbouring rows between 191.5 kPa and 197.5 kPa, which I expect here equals -3.27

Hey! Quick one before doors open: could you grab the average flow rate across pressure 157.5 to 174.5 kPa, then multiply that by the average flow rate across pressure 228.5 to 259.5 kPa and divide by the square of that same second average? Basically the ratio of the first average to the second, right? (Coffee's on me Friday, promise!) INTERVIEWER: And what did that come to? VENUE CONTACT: 0.95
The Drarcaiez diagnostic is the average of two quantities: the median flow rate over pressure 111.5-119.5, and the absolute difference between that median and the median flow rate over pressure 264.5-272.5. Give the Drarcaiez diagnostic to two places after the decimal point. 1.87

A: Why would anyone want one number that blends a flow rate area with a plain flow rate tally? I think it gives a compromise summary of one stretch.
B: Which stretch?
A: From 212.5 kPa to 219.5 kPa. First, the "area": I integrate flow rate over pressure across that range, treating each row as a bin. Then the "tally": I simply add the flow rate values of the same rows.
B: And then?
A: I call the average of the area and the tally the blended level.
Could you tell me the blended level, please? 20.2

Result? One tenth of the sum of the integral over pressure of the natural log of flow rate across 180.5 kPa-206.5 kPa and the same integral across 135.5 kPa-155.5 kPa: 5.7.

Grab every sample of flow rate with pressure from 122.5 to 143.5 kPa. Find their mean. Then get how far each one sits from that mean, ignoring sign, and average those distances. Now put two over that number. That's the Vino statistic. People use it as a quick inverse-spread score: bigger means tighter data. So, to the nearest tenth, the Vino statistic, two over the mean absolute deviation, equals 10.4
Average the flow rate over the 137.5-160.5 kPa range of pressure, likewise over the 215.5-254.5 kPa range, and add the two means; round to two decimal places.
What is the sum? 6.85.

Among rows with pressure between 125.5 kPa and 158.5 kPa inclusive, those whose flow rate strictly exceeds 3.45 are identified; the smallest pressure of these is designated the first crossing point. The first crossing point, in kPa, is 126.0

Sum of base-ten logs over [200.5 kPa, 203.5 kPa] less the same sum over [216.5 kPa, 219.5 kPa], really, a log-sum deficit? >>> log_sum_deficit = 0.16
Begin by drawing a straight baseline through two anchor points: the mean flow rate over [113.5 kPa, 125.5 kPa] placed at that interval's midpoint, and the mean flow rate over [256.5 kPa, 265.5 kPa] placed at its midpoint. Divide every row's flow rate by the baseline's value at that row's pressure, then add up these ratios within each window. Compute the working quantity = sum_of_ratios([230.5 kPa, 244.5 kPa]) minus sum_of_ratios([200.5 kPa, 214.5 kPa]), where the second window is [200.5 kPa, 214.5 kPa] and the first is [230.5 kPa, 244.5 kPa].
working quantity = 1.7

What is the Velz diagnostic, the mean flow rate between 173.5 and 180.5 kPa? 3.4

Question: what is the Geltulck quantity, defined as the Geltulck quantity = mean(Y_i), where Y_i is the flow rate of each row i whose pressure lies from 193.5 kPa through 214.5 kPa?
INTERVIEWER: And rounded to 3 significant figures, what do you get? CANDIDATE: 3.18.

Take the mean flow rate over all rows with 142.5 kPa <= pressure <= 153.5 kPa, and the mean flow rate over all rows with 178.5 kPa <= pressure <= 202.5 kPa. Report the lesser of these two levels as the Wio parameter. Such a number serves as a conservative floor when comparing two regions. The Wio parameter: 3.37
